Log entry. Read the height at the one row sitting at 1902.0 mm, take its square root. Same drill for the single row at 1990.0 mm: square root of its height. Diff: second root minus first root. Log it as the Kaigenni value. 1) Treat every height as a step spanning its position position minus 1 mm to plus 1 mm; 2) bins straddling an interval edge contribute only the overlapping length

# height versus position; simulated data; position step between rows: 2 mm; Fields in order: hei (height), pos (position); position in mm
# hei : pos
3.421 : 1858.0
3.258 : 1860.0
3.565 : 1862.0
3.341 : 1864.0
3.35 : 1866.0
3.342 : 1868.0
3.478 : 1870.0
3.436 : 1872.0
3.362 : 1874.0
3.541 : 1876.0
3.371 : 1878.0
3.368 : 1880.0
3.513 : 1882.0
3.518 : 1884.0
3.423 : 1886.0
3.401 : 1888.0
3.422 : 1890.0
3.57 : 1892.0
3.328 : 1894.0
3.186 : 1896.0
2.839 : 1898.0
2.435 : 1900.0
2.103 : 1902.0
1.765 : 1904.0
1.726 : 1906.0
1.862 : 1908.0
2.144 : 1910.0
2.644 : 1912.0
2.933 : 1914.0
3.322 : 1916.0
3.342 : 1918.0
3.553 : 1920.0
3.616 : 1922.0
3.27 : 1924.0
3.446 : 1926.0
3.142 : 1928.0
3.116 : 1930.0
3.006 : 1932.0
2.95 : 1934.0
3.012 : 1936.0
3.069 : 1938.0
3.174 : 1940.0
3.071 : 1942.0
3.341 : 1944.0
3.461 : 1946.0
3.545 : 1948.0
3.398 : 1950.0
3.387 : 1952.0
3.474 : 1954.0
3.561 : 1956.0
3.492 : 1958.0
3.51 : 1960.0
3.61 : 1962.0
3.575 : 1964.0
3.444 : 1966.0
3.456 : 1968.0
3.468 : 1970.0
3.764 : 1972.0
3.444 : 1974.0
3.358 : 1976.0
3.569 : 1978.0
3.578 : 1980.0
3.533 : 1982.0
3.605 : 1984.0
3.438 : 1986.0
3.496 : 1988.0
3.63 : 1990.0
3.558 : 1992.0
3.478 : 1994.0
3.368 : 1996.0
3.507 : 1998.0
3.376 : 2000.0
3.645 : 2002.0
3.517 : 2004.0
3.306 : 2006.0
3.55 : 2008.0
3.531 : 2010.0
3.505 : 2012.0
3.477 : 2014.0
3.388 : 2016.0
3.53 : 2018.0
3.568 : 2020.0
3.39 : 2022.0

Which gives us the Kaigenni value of 0.46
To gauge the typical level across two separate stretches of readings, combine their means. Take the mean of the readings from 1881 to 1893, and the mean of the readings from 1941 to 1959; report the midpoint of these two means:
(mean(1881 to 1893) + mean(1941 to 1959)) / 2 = 3.4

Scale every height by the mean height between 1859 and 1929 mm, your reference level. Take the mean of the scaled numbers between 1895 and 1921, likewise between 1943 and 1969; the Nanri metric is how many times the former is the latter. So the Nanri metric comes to 0.75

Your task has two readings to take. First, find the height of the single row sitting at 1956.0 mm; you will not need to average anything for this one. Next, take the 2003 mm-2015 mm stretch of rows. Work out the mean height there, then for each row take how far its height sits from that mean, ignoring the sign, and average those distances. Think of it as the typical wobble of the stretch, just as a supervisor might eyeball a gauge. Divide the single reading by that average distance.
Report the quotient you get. 60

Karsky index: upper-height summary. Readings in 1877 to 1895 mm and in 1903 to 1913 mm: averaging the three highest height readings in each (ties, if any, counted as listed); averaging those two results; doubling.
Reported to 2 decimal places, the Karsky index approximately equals 5.75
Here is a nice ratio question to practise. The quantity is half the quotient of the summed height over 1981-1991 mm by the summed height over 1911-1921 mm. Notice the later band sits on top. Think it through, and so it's 0.56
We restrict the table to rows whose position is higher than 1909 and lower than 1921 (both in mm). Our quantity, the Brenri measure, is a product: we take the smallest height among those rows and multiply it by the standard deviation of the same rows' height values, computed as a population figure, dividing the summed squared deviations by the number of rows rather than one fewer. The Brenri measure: 1.0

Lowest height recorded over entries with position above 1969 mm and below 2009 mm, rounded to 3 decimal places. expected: 3.306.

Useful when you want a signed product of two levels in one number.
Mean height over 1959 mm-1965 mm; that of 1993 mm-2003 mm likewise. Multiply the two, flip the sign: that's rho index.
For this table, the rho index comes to -12.4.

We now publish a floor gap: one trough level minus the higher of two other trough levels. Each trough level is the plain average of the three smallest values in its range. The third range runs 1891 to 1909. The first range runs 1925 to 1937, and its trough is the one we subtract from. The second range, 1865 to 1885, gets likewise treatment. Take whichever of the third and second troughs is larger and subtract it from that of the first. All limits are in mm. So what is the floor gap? -0.36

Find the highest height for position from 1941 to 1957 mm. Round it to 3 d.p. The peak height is 3.561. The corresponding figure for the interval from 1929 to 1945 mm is 3.341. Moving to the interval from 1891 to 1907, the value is 3.570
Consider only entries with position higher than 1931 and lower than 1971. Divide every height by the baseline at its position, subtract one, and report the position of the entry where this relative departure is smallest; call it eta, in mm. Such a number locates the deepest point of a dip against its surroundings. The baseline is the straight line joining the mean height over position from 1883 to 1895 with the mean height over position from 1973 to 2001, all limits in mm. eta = 1934.0 mm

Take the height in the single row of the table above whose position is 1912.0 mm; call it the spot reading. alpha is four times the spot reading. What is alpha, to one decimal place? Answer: 10.6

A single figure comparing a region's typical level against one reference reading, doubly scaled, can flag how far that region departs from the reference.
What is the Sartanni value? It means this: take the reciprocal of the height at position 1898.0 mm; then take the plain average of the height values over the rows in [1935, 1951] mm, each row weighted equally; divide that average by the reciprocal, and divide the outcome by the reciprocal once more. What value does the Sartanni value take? 26.3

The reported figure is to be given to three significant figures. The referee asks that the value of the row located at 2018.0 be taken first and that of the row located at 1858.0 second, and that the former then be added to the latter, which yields 6.95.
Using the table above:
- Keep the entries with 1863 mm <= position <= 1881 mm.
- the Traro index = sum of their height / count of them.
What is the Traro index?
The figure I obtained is 3.4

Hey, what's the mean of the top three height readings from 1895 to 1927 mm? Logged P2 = 3.54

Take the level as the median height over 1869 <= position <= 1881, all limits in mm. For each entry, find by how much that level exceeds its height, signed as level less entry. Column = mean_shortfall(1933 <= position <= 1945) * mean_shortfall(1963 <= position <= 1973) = -0.041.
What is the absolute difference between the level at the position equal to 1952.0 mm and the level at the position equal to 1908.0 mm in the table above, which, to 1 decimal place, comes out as 1.5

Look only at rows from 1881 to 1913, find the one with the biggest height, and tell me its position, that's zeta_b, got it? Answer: 1892.0 mm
